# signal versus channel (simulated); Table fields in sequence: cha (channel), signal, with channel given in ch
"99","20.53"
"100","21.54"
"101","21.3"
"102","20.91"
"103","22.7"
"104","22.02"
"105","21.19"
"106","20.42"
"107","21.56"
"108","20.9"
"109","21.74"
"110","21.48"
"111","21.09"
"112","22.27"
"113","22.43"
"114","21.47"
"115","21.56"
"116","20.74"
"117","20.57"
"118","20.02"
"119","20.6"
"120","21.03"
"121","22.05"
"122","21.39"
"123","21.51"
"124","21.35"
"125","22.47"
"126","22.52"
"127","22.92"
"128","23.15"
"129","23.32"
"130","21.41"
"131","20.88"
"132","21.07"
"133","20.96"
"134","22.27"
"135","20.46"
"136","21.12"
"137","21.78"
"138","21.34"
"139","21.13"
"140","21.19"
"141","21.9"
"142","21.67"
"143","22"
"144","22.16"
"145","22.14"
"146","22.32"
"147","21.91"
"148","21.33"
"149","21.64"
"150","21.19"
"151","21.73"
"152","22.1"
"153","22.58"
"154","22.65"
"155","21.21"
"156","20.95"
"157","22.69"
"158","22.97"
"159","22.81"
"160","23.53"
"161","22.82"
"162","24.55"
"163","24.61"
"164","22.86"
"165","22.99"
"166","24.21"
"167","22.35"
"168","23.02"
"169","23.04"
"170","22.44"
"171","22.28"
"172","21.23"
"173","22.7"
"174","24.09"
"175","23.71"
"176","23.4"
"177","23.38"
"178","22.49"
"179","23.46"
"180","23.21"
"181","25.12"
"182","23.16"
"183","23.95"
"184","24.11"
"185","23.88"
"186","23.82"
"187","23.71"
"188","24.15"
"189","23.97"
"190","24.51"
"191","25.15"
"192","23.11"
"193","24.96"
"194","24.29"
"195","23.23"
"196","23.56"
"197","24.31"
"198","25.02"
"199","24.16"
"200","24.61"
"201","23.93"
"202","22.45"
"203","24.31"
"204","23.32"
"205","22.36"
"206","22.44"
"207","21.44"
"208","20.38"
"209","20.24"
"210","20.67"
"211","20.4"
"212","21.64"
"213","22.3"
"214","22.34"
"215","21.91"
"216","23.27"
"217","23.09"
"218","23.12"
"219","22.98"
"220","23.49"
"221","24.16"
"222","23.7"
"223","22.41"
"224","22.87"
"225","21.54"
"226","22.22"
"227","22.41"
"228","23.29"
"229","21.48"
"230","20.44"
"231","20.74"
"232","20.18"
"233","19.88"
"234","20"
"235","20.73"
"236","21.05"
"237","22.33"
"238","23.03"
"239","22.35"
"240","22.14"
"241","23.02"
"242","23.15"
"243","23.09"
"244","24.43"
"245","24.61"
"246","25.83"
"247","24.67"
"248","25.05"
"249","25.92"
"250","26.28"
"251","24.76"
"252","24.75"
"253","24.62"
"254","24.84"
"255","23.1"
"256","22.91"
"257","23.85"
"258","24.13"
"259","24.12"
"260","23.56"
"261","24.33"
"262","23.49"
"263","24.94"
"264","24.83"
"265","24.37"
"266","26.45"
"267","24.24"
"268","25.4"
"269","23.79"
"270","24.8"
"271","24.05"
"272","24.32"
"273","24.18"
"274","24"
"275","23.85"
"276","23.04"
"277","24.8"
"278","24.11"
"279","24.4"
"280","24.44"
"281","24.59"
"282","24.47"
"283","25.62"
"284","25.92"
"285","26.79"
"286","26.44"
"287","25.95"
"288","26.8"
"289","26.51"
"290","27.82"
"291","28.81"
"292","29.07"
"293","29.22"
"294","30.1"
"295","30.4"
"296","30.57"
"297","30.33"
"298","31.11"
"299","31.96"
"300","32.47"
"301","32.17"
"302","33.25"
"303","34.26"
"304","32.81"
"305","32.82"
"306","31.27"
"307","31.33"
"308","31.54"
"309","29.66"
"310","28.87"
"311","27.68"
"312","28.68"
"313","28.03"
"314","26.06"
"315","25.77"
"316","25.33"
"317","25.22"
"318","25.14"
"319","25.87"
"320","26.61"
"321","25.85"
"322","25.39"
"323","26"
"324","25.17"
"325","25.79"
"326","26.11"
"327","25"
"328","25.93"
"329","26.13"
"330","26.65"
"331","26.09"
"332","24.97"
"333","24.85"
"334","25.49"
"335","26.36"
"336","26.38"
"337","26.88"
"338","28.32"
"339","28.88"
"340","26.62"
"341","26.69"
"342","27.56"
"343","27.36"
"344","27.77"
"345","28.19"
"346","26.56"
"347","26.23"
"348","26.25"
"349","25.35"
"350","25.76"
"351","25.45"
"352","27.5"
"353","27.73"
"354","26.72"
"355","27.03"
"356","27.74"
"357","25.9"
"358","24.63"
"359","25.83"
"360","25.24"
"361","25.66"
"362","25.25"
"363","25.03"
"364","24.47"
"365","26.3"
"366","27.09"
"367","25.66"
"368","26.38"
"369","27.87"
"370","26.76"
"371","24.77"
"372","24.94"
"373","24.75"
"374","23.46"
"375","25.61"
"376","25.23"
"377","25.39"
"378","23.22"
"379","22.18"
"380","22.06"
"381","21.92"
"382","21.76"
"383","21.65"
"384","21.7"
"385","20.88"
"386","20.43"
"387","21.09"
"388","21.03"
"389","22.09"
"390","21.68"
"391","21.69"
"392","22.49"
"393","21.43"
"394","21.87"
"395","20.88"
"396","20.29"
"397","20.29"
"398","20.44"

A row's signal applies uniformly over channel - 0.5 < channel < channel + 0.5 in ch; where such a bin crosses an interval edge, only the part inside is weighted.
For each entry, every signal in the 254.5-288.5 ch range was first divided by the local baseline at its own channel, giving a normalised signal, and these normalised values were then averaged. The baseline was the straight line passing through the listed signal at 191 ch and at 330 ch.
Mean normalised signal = 0.95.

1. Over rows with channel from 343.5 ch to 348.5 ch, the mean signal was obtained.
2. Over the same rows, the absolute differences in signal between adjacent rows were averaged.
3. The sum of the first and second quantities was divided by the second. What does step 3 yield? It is 46.0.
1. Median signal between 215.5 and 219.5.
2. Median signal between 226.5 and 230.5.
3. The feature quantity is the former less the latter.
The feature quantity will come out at 1.2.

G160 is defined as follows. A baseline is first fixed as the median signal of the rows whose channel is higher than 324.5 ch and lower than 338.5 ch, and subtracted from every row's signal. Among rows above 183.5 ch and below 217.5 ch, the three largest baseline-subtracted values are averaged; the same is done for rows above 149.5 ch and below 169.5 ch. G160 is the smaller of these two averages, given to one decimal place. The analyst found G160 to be -1.6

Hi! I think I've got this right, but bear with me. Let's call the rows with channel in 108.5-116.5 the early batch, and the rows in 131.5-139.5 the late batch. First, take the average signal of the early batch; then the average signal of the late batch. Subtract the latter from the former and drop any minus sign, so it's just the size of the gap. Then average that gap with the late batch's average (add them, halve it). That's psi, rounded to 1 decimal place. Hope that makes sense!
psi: 10.8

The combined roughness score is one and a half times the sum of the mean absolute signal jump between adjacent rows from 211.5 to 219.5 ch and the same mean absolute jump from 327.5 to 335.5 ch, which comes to 1.47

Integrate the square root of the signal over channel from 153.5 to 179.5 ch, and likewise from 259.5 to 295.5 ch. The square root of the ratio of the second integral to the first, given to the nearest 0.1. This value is 1.2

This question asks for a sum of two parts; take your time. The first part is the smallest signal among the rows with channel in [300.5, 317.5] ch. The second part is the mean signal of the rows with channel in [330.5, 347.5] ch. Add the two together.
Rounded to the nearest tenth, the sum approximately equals 52.0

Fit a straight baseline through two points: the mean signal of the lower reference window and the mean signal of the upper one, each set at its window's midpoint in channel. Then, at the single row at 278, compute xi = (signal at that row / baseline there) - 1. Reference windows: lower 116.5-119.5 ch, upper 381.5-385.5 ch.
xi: 0.145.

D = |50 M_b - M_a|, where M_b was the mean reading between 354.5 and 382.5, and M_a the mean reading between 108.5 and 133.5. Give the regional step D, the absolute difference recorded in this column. 1232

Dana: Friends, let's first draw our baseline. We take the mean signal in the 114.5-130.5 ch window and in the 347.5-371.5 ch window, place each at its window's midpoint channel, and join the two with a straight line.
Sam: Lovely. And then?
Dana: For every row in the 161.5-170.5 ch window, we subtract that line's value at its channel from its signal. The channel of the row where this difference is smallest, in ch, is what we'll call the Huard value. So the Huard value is 167 ch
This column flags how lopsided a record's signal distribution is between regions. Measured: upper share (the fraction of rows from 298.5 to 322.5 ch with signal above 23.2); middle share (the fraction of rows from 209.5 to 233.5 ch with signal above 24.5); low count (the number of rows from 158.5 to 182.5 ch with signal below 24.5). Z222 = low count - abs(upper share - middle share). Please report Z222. 20.0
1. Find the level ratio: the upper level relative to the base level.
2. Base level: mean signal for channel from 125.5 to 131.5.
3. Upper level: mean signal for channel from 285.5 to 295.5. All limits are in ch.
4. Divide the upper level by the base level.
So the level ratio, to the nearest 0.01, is 1.26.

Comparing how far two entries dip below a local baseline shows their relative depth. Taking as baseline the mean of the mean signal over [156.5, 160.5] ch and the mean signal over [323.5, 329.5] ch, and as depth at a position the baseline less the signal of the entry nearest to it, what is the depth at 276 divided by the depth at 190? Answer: -7.9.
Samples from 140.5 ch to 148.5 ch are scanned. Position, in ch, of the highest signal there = 146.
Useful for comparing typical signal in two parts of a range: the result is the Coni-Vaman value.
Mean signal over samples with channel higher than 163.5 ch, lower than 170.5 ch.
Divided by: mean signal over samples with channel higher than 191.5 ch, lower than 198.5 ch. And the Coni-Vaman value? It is 0.96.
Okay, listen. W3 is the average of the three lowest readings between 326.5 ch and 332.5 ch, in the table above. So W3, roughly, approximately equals 25.3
